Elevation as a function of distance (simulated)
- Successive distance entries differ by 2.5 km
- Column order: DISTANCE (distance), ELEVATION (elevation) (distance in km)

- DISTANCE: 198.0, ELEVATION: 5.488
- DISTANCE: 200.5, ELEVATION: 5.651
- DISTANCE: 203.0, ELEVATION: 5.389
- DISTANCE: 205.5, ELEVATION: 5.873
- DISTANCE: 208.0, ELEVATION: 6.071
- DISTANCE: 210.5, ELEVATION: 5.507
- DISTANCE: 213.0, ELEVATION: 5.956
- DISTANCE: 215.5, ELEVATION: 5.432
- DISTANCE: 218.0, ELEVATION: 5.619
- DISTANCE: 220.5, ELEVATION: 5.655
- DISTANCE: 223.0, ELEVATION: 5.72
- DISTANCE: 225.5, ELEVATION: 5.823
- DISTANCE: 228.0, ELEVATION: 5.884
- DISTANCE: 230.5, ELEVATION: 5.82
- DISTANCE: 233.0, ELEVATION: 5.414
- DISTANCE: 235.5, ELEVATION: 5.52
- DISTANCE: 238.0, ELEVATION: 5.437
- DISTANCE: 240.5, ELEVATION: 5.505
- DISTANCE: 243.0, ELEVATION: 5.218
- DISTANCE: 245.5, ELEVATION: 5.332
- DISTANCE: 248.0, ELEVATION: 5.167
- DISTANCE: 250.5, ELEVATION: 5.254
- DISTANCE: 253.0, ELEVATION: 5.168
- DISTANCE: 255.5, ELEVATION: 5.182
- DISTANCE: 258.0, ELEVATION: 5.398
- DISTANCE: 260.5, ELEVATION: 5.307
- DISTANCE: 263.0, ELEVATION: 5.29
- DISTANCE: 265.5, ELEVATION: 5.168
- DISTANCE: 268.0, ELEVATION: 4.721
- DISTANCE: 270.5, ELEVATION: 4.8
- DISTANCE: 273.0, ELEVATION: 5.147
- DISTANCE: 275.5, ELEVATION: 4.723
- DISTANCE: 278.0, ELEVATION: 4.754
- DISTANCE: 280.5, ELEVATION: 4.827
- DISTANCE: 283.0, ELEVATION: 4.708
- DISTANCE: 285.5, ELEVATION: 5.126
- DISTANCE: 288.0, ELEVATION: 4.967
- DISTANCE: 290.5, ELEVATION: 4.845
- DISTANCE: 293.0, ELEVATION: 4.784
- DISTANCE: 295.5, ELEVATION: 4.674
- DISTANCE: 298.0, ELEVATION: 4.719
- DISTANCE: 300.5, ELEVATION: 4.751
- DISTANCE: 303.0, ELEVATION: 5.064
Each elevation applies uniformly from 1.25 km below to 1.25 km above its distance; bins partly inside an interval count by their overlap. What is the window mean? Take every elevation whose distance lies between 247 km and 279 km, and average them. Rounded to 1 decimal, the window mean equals 5.1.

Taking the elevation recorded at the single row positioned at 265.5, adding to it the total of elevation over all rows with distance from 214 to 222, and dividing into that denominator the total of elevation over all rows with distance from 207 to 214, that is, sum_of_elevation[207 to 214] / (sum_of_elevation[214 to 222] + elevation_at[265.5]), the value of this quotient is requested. 0.802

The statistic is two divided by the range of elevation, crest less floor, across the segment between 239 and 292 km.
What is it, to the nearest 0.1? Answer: 2.5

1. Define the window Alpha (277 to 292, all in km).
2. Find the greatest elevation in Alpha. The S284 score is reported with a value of 5.126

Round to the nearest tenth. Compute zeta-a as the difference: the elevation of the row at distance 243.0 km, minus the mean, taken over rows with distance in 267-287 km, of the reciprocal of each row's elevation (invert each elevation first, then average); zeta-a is 5.0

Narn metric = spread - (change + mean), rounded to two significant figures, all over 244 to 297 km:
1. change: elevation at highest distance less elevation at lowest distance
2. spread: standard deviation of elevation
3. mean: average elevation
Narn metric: -4.1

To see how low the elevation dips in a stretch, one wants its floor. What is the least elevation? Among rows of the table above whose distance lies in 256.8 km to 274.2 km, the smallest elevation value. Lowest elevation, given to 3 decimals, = 4.721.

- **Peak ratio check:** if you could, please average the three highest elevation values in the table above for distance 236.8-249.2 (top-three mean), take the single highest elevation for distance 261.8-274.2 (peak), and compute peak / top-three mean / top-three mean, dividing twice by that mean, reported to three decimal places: 0.180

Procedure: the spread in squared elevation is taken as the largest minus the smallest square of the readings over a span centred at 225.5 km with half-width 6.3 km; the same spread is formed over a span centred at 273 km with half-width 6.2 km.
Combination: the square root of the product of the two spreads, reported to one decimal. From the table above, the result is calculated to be 3.3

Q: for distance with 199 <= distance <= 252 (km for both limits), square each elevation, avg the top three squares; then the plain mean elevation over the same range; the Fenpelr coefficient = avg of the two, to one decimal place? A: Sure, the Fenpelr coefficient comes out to 20.6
